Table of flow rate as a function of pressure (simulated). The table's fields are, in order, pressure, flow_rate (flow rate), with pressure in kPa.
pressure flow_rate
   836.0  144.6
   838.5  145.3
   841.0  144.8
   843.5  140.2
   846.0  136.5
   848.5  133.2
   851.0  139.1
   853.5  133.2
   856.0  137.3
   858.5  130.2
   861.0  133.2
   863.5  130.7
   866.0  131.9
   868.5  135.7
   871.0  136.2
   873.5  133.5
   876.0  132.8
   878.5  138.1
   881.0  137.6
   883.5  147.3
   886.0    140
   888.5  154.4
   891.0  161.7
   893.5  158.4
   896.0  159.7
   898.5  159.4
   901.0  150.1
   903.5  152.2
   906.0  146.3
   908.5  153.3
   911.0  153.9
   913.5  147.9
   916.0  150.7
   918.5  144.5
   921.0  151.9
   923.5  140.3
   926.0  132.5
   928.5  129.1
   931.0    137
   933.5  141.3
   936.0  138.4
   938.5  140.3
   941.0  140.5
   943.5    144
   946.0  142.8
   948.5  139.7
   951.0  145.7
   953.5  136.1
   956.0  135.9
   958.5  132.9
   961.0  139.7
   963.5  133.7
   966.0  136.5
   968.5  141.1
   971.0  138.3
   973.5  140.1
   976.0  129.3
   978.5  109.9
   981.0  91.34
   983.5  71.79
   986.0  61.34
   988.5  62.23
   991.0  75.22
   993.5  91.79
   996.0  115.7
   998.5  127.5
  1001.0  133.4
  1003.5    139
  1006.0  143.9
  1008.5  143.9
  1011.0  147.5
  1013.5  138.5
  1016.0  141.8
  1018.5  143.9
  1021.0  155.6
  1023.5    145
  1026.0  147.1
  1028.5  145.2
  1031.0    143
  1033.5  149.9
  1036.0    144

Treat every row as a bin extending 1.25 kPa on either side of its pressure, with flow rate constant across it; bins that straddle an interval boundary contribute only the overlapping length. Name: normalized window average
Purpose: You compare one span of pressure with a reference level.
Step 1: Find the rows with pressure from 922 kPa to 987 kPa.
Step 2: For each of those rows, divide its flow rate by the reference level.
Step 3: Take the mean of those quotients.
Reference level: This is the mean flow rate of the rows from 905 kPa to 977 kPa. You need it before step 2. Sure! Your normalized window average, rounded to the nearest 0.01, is 0.92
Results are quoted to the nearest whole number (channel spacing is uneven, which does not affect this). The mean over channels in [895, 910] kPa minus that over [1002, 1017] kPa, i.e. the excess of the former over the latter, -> 11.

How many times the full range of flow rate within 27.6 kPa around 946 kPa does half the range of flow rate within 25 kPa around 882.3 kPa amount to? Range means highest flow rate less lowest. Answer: 1.1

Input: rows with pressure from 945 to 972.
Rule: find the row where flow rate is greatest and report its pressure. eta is 951.0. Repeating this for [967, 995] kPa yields 968.5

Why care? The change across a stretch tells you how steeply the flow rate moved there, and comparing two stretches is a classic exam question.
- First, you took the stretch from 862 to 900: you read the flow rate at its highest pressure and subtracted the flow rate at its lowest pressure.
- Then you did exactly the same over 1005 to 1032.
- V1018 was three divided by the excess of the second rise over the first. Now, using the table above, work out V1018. -0.10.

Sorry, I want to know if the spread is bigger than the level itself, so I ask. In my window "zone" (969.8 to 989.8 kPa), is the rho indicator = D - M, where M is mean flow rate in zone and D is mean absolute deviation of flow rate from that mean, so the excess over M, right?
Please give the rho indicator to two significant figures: -72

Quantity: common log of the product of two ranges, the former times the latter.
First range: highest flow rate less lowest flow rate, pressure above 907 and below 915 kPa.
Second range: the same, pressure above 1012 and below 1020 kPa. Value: 1.51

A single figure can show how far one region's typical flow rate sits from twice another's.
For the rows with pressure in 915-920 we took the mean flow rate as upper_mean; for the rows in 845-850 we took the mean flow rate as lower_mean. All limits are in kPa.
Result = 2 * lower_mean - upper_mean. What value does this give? 122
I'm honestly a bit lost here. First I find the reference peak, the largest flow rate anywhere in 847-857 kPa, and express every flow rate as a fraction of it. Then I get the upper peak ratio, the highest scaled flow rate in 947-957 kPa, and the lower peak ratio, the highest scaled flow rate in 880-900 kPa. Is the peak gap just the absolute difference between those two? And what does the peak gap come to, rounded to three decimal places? 0.115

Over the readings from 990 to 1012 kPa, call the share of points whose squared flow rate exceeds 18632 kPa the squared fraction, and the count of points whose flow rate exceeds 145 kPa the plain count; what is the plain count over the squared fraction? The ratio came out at 2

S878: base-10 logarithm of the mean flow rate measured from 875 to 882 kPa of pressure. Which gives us 2.13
